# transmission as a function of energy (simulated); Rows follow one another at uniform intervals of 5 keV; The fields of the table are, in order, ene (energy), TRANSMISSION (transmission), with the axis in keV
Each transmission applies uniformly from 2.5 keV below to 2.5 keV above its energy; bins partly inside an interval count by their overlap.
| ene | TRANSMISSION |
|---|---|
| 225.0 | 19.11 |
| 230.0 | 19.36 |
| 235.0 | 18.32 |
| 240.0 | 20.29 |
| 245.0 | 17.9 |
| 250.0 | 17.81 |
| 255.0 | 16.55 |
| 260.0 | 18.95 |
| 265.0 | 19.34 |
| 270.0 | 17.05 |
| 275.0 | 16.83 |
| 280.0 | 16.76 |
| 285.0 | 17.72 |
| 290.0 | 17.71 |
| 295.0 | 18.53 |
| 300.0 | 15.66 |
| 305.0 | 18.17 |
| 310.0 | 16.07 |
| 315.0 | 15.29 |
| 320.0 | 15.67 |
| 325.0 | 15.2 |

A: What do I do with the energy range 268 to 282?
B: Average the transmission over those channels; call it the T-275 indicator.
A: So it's 16.9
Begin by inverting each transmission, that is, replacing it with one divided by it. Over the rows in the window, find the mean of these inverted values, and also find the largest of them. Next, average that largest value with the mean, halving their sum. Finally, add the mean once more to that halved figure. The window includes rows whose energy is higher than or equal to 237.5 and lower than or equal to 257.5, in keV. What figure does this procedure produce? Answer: 0.1134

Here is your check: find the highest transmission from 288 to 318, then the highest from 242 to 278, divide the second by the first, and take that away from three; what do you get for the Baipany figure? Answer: 1.96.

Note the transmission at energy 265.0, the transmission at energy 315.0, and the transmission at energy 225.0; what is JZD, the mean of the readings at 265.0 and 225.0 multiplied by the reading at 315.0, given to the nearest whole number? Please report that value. 294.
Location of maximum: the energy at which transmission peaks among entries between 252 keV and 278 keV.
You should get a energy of 265.0 keV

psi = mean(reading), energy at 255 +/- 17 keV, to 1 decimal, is 18.3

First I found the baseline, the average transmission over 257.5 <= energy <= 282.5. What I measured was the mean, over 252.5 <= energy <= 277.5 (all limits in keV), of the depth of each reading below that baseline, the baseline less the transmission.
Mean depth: 0.04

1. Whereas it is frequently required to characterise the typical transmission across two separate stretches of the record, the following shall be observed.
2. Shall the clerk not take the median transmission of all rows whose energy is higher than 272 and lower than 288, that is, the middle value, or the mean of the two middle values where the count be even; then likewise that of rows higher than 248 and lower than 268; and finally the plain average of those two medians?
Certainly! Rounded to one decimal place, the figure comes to 17.6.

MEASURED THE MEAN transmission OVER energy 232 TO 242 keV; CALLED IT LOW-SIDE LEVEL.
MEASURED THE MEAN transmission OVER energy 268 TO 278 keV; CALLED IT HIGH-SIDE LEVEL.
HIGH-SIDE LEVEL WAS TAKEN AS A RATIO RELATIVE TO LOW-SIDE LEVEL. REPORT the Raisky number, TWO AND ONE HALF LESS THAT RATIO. 1.62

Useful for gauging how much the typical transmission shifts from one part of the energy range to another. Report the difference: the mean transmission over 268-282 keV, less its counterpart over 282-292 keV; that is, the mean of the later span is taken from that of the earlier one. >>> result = -0.8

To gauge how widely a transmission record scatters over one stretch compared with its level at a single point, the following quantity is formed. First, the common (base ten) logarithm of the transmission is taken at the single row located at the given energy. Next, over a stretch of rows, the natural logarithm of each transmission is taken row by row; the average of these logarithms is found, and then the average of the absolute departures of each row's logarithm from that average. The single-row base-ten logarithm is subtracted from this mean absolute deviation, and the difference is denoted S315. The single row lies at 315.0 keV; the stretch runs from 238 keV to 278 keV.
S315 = -1.13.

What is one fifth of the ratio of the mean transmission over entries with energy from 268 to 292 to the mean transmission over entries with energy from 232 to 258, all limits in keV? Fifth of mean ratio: 0.189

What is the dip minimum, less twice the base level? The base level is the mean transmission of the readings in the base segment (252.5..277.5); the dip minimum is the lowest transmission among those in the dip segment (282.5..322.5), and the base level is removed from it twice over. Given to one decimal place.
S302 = -20.2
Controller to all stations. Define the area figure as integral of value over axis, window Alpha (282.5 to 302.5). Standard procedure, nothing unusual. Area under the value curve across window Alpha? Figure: 348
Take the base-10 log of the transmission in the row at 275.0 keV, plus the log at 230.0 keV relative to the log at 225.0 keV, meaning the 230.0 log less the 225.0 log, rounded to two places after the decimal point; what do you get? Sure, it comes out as 1.23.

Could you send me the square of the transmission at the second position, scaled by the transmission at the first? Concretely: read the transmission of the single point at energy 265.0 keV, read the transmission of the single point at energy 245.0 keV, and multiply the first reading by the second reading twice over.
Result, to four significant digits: 6197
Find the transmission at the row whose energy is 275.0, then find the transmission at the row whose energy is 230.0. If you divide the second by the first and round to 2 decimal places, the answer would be 1.15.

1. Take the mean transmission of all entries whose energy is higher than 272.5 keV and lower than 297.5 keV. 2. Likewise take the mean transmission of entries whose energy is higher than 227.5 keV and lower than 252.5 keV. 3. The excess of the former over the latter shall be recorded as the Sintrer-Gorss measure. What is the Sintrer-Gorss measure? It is -1.2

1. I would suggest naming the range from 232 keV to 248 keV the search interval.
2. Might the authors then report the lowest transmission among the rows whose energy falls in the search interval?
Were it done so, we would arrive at 17.9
